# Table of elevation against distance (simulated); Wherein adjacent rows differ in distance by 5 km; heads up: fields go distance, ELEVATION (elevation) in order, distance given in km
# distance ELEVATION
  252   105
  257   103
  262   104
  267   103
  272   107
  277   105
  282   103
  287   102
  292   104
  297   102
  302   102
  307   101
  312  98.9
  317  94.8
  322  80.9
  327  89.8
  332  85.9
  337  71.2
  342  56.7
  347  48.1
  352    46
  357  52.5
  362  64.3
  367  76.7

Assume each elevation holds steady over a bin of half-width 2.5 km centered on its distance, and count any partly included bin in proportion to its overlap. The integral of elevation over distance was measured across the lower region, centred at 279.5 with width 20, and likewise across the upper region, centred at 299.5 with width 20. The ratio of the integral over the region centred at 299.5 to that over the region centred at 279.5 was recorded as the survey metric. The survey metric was 1.0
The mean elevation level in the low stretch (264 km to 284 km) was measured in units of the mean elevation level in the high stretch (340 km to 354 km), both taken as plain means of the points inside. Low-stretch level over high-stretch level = 2.08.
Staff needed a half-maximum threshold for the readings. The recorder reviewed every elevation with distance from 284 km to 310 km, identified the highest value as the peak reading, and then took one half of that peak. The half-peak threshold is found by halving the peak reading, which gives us 52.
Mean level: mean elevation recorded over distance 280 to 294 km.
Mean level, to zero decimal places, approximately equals 103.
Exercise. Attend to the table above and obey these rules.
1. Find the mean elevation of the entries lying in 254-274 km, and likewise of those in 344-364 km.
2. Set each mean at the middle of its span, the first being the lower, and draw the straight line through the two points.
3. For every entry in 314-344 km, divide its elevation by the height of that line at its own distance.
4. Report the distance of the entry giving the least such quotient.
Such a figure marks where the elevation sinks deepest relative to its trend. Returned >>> 342 km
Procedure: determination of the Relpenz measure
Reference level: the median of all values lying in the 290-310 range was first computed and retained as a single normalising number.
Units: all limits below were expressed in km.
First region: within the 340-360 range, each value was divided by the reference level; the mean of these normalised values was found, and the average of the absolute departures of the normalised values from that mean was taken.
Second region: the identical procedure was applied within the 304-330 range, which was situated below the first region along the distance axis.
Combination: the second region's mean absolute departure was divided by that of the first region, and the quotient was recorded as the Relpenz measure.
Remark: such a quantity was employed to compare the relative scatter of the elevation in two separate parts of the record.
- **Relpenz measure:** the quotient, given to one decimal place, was 1.6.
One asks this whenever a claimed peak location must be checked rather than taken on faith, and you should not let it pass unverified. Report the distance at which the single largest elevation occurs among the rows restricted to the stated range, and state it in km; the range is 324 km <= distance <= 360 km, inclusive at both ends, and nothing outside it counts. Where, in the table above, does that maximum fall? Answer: 327 km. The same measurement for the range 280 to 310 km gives 292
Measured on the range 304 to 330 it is 307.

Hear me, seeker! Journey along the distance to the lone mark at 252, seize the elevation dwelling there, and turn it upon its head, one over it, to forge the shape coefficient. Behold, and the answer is 0.0095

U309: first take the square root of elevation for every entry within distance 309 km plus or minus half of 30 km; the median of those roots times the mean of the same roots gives 98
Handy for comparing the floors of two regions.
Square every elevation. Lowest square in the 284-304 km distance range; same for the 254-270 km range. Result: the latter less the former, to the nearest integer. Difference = 205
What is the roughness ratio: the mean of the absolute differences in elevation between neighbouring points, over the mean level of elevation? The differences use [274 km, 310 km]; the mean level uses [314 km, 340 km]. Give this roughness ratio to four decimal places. 0.0158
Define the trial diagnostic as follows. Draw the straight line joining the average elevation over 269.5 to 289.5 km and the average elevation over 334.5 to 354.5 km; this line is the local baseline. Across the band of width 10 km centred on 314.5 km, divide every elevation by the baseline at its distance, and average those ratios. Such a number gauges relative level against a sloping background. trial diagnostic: 1.24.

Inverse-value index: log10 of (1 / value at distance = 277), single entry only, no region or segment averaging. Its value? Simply -2.02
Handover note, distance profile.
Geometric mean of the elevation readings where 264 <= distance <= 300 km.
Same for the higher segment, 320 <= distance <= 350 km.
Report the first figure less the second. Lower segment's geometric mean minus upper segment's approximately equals 33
